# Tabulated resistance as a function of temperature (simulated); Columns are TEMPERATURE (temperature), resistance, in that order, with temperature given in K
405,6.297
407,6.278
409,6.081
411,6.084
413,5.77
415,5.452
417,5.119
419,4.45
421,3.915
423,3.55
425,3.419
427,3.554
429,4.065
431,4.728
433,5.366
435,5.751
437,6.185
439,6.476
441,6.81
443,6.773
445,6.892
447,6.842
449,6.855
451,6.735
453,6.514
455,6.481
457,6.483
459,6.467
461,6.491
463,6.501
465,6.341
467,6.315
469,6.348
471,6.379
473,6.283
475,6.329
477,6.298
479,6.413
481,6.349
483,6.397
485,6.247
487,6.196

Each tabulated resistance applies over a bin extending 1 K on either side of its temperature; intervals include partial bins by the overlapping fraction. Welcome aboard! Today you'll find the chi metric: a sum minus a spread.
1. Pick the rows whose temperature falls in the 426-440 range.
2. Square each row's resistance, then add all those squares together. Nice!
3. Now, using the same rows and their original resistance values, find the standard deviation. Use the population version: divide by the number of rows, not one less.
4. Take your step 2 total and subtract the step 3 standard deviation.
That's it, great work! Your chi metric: 193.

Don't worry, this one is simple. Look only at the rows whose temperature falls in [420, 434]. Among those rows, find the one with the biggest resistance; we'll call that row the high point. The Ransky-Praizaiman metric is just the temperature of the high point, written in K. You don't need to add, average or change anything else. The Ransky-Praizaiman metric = 433 K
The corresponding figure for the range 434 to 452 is 445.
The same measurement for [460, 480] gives 463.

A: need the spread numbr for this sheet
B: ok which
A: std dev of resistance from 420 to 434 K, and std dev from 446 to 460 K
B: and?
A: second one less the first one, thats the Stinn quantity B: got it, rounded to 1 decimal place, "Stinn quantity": -0.5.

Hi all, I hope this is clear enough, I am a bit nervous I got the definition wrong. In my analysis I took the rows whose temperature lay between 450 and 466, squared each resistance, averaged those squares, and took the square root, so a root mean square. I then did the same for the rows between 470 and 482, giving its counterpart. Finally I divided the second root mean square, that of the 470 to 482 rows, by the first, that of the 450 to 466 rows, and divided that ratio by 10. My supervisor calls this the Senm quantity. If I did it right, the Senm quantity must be 0.098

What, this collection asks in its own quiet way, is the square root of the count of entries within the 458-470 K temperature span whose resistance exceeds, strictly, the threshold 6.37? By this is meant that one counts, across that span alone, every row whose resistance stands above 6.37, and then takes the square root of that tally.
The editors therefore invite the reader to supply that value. 1.7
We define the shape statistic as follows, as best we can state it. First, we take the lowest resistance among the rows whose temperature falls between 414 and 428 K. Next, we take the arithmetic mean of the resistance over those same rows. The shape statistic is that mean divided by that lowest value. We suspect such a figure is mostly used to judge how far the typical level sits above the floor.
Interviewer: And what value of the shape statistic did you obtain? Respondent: 1.23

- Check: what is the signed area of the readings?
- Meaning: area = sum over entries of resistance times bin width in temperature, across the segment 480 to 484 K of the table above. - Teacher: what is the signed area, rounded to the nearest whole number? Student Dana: 25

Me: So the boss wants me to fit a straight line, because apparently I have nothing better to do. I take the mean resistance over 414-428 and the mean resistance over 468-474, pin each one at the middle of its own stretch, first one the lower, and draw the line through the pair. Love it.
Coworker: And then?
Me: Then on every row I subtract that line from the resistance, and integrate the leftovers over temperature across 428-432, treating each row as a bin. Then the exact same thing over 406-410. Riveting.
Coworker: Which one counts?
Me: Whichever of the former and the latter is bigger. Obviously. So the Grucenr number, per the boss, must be 10.1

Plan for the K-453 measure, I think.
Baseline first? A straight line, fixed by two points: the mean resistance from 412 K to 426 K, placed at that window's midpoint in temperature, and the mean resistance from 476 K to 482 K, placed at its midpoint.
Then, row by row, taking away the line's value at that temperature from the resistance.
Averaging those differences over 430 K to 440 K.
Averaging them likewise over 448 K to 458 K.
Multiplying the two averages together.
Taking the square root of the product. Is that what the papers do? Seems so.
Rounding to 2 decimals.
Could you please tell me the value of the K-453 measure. 0.85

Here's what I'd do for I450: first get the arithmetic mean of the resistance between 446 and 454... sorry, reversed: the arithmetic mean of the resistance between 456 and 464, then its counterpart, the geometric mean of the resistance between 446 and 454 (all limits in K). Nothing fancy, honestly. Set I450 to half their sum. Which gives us 6.61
